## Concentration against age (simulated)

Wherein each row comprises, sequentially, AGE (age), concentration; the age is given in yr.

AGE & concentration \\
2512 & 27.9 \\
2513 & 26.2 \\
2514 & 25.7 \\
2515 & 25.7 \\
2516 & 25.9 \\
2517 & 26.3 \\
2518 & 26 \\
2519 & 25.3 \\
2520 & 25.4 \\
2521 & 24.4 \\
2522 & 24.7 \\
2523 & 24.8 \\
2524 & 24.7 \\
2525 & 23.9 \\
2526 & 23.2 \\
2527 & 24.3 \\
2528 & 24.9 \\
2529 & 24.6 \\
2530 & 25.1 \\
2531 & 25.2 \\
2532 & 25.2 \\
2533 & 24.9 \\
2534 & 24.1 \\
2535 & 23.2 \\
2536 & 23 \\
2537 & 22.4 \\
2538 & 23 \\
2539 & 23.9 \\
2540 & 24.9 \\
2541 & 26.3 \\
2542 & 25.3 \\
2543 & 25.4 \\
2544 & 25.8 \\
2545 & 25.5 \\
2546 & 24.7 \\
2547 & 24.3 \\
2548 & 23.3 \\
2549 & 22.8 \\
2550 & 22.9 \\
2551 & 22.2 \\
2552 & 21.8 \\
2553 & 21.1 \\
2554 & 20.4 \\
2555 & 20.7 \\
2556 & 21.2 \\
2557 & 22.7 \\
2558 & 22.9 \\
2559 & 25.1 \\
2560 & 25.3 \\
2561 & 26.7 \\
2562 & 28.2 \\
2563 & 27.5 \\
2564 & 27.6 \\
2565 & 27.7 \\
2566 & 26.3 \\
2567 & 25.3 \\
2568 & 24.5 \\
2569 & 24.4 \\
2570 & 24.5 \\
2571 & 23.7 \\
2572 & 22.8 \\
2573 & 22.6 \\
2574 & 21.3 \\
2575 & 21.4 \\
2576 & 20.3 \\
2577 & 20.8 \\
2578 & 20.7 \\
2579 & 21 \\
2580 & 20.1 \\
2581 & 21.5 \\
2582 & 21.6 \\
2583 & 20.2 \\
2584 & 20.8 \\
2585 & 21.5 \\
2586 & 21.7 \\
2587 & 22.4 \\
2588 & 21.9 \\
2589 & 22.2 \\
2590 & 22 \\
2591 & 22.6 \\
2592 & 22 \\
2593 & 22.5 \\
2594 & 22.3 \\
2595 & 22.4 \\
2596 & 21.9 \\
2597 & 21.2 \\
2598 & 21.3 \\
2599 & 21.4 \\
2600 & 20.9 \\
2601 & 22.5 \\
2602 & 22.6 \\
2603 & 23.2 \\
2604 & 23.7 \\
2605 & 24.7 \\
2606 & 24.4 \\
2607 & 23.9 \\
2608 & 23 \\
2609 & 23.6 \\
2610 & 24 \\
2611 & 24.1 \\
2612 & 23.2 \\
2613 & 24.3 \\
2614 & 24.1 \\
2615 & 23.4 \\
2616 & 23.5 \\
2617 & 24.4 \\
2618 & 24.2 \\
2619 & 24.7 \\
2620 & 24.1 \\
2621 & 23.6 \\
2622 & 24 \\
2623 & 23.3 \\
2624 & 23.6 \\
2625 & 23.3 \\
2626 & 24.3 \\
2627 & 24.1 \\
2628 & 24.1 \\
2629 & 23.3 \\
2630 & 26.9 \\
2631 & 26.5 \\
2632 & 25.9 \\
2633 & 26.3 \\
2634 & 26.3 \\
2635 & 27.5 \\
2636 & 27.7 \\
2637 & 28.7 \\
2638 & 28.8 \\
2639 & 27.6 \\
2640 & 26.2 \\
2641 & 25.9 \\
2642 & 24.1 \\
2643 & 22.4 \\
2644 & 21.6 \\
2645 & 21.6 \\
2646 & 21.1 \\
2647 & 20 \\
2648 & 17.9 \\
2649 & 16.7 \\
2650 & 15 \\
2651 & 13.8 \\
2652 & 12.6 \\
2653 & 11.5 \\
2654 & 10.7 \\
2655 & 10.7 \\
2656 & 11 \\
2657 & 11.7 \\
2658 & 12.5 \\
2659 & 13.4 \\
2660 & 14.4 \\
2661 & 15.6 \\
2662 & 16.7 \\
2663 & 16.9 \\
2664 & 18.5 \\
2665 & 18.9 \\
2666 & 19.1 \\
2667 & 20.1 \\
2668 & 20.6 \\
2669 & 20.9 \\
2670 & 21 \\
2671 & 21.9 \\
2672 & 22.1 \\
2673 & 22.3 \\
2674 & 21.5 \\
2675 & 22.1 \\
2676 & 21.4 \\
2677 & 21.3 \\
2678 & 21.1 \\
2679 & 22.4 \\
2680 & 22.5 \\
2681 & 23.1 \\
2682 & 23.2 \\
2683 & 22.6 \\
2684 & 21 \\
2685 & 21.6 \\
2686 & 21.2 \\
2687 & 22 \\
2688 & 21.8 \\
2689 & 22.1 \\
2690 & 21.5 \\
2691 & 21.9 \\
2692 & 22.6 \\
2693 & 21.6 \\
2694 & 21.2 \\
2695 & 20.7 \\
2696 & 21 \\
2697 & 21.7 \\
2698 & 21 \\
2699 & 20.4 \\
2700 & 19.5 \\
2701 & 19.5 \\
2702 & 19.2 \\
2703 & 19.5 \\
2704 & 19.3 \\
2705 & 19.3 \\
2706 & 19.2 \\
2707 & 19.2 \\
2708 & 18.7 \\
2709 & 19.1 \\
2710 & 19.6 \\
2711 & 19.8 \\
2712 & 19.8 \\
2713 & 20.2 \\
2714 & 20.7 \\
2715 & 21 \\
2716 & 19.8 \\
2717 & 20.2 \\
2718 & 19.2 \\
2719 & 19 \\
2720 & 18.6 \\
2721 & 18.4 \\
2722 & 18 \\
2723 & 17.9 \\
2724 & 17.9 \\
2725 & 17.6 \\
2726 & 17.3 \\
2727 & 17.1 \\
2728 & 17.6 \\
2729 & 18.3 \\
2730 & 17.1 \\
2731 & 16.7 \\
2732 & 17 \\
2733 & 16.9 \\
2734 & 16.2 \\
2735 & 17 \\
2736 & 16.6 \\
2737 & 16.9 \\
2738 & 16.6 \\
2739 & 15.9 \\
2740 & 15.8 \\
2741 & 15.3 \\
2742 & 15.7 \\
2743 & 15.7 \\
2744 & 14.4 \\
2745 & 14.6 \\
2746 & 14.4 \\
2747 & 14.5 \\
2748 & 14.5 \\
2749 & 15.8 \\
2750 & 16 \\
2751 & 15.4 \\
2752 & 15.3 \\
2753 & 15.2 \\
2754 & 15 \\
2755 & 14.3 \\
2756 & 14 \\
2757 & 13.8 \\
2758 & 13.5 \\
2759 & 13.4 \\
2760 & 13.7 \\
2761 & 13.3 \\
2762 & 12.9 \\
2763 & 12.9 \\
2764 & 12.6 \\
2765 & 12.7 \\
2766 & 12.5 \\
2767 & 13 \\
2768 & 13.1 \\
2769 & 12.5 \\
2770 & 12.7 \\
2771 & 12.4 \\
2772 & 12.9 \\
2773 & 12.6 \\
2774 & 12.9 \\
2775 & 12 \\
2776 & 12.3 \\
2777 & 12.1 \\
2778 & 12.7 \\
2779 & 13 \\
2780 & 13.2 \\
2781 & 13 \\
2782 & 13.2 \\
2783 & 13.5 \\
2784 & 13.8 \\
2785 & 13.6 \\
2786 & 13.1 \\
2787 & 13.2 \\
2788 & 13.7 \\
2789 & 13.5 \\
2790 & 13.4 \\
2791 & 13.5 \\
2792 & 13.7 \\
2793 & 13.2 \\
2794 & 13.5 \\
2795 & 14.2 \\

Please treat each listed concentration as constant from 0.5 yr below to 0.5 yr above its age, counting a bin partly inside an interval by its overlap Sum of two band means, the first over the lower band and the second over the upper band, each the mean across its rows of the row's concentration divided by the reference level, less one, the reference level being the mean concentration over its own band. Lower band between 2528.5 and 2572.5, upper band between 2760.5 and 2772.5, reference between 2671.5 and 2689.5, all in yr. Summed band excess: -0.31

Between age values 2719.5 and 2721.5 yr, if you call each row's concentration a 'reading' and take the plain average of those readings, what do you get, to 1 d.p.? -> 18.5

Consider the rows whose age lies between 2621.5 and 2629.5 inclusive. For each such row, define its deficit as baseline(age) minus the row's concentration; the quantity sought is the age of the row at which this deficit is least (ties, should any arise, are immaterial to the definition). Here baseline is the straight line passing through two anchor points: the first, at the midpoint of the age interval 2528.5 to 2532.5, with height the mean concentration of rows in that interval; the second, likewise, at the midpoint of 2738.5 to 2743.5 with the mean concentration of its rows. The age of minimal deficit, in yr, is 2626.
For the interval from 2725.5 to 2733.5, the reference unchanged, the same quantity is 2729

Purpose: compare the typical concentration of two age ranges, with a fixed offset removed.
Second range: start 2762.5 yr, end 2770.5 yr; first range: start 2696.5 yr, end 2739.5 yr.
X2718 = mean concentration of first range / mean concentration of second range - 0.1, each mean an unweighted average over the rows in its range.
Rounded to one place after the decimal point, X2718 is 1.4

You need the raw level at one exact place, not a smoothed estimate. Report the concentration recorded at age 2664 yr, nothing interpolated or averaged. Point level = 18.5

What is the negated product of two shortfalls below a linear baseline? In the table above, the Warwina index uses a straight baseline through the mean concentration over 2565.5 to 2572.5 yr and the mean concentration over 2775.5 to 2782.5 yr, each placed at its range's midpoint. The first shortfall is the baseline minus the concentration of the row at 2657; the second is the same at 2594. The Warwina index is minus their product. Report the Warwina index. -6.4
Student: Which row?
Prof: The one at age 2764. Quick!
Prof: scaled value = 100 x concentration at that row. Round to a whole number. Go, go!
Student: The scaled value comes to 1260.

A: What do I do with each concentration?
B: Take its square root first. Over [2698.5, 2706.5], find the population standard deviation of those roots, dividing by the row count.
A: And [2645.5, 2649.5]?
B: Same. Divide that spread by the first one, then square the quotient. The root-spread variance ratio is 23.4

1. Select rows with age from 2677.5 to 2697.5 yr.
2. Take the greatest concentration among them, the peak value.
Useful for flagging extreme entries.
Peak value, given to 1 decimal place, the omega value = 23.2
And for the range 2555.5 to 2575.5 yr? 28.2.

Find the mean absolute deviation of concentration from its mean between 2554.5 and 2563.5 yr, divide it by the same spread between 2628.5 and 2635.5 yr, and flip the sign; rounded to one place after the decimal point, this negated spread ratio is -2.7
